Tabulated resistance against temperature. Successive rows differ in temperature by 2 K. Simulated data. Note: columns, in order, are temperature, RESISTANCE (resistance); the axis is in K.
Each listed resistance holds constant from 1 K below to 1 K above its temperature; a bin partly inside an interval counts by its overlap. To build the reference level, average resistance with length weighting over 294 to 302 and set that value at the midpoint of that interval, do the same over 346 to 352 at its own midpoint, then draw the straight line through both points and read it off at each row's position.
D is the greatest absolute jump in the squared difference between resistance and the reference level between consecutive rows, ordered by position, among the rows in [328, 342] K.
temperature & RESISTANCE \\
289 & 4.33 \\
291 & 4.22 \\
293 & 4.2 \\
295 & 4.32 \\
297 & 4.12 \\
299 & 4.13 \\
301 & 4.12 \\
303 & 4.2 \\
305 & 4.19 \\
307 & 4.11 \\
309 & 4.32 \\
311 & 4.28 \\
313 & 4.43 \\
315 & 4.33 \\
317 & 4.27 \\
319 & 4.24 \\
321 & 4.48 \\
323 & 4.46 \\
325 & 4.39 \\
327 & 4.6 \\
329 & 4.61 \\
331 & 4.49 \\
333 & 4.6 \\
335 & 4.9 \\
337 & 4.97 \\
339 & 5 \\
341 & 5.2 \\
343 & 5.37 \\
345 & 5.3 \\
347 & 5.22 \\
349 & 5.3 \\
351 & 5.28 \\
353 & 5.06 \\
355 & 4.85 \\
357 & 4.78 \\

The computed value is 0.10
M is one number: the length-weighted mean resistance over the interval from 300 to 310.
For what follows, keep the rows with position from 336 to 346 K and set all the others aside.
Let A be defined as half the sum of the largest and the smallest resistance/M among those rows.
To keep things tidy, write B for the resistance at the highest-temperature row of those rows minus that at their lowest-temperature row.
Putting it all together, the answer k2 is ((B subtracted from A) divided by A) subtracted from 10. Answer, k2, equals 9.27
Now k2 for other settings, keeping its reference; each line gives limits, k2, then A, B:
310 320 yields 8.96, 1.04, -0.04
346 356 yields 8.69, 1.21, -0.37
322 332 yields 9.03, 1.07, 0.03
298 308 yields 8.98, 0.99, -0.02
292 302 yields 8.92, 1.01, -0.08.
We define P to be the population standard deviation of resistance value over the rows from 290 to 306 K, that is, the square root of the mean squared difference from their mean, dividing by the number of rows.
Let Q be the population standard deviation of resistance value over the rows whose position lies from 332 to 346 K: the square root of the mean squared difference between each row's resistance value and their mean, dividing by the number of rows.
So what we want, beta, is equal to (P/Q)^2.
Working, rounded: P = 0.06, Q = 0.245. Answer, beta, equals 0.1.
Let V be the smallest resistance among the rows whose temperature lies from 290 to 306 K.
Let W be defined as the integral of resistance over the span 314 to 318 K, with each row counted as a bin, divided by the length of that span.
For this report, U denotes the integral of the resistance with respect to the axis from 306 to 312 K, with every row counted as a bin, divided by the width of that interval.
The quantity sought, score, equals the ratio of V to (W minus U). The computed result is 65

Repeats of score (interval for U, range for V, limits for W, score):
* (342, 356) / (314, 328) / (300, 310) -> -4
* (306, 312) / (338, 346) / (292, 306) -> -93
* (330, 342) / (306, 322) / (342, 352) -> 9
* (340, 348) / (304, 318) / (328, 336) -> -7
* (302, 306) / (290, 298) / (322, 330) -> 13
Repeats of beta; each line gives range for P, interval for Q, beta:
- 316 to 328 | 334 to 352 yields 0.6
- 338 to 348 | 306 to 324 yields 1.3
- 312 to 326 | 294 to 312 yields 1.1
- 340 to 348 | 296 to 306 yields 3.6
